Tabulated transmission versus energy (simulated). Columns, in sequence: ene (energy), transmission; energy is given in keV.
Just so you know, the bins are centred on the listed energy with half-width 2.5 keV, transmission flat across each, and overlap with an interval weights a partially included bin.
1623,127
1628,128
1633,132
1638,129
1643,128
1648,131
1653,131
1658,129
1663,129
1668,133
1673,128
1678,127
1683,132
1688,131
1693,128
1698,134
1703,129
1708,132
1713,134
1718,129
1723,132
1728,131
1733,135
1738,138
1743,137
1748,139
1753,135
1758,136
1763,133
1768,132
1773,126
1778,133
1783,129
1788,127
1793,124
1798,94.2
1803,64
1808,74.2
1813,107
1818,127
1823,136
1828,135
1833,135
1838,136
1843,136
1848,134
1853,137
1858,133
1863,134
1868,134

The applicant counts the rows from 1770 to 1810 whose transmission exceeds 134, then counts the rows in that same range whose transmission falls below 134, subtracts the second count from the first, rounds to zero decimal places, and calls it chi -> -8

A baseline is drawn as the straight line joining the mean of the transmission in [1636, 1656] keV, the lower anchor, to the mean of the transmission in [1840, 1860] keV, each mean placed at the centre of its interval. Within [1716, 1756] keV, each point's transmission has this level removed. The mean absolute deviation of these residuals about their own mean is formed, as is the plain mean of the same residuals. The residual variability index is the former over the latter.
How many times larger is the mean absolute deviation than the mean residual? 1.1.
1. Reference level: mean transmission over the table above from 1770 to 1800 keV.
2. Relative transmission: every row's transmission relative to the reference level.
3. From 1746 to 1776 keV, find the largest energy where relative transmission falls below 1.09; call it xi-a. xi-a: 1773 keV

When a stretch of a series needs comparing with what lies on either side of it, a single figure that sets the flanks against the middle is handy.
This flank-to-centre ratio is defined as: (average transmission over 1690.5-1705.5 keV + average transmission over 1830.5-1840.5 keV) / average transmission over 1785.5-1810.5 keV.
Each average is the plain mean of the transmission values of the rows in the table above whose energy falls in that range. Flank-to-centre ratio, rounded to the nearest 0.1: 2.7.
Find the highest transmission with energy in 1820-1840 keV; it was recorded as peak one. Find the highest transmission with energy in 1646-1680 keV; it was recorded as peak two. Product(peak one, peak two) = 18088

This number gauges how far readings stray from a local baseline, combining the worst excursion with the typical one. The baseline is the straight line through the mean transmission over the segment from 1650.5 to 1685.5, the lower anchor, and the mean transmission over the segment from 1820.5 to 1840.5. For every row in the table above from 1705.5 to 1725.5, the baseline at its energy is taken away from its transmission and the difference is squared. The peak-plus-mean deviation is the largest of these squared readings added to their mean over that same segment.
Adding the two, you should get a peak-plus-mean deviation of 10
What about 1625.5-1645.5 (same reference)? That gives 14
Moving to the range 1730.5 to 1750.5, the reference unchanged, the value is 66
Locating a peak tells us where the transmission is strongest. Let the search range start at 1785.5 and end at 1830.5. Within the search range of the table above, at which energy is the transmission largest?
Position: 1823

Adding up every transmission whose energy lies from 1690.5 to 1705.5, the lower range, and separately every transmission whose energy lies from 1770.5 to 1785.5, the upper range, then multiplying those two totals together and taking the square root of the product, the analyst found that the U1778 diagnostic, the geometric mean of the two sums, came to 389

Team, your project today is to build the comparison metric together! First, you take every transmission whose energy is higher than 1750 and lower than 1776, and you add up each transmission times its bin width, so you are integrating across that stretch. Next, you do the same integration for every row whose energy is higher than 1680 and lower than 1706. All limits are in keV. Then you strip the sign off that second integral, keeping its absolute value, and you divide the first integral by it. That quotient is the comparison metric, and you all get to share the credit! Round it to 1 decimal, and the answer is 1.0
